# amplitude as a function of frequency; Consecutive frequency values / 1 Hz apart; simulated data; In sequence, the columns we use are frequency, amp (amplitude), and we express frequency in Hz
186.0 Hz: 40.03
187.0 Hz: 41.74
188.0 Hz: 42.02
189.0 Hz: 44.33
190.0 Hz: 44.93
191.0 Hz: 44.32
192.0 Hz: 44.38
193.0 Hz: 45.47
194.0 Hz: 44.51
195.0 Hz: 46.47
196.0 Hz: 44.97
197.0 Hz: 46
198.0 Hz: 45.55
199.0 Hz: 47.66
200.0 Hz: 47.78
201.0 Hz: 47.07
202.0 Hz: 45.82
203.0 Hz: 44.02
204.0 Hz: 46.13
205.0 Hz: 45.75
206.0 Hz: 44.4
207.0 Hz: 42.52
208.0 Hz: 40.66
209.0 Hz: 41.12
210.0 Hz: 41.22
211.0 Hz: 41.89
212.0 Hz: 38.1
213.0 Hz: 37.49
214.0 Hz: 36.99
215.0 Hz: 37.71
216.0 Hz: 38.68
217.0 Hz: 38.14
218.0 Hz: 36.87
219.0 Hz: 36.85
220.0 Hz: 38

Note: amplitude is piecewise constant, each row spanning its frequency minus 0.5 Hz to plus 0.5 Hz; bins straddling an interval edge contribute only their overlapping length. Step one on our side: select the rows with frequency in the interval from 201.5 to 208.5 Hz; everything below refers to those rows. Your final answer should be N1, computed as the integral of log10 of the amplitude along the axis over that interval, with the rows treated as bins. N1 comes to 11.5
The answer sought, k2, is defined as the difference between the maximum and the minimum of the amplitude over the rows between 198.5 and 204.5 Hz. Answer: 3.8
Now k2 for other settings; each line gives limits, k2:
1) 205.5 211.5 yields 3.7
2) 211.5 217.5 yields 1.7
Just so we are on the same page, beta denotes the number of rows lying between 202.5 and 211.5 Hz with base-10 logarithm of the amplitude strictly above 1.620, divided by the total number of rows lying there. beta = 0.7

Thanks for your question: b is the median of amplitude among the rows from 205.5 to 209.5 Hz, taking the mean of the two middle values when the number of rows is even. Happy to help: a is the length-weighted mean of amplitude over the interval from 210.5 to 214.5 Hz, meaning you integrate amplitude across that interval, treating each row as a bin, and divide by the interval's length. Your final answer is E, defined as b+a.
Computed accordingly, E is 80.4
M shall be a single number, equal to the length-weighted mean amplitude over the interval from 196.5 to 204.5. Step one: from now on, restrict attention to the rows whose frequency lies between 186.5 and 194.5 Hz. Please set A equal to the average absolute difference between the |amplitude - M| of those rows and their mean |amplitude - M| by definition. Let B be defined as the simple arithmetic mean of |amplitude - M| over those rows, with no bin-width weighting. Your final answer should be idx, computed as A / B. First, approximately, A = 1.04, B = 2.3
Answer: 0.45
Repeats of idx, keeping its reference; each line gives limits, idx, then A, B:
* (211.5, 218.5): 0.06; 0.51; 8.5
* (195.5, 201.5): 0.41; 0.41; 1.0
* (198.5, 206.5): 0.58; 0.64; 1.1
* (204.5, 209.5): 0.52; 1.75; 3.4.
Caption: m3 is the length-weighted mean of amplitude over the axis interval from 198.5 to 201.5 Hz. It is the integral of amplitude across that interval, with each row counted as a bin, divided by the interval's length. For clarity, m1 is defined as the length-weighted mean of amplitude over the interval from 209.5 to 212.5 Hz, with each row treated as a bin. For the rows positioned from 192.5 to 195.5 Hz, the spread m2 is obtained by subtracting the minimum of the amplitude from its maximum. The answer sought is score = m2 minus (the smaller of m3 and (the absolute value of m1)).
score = -38.4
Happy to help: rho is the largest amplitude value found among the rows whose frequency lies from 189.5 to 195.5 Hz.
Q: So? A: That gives 46.47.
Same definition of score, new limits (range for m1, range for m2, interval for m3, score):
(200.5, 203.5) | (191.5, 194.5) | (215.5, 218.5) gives -36.8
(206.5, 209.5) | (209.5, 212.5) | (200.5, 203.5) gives -37.6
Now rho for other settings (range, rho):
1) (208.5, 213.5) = 41.89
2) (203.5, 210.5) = 46.13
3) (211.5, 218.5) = 38.68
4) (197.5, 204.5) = 47.78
